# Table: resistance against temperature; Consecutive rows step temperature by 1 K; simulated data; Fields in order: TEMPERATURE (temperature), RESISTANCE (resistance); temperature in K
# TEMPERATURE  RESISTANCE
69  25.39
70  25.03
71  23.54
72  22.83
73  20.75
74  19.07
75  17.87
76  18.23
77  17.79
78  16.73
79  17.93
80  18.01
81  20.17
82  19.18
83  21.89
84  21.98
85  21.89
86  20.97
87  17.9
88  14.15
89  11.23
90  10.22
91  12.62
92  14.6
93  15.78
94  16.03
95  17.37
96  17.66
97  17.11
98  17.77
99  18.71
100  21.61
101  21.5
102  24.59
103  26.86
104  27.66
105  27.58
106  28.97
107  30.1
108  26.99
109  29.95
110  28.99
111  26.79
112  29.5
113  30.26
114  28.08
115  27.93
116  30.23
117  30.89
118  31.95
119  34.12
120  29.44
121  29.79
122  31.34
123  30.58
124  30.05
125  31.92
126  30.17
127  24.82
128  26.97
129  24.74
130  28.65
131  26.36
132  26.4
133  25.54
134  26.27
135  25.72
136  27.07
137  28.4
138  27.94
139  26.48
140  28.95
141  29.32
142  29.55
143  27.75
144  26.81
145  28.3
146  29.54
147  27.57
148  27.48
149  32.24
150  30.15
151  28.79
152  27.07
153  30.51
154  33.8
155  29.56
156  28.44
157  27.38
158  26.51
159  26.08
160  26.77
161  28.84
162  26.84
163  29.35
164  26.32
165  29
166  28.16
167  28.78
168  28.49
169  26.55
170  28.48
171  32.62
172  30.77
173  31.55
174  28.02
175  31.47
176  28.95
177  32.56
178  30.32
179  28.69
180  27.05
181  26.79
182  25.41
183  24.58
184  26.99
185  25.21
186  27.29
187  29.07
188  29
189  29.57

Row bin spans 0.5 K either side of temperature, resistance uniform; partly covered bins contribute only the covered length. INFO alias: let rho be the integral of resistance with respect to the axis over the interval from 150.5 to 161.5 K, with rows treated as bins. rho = 314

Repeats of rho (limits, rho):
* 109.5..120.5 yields 328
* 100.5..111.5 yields 300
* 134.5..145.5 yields 306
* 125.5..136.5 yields 293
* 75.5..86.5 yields 215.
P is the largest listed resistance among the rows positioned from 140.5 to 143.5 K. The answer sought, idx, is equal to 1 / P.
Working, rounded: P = 29.55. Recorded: 0.034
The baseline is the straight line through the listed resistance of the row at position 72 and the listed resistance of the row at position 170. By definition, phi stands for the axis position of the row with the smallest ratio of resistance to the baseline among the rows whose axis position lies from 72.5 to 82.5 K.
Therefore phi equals 78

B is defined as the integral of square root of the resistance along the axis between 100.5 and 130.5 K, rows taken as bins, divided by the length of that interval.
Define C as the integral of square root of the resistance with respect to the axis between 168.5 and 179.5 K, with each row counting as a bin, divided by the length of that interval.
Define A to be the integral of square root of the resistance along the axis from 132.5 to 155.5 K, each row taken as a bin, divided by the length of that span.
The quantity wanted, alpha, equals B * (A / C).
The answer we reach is 5.2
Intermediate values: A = 5.33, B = 5.35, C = 5.47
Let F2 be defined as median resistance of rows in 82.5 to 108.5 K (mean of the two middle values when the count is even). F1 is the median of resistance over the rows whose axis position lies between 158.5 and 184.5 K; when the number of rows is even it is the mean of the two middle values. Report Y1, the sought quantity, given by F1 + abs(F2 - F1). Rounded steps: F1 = 28.5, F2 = 19.8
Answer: 37.1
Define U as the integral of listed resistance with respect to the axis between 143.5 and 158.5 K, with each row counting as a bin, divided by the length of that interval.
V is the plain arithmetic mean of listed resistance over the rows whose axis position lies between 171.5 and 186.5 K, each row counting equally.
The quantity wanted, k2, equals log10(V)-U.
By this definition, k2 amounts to -27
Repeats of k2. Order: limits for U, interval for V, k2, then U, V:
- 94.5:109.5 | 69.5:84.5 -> -22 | 24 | 20.1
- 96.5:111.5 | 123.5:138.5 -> -24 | 25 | 27.4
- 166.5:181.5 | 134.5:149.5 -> -28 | 29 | 28.2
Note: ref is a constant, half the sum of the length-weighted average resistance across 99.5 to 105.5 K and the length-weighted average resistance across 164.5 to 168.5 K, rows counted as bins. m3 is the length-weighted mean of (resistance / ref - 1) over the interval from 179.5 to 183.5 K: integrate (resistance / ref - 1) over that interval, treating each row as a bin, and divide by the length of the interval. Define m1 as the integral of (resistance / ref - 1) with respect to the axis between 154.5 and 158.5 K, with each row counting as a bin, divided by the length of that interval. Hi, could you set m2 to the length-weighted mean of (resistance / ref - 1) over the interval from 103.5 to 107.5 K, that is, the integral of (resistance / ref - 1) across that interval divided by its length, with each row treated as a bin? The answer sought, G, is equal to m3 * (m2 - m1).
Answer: 0.00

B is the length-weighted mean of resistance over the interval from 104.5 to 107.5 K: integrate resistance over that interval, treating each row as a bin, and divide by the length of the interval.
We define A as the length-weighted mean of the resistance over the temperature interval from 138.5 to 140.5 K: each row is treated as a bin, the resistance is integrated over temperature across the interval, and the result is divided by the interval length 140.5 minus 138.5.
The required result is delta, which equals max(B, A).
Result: 29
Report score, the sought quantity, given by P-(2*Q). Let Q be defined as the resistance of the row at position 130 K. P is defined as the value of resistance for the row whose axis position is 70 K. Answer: -32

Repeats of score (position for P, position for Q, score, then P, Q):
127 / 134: -28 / 24.82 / 26.27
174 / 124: -32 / 28.02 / 30.05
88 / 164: -38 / 14.15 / 26.32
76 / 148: -37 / 18.23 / 27.48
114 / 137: -29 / 28.08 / 28.4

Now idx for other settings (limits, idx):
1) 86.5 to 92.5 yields 0.056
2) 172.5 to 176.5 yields 0.032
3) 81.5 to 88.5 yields 0.045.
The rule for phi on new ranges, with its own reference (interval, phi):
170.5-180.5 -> 180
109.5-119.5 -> 111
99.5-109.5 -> 101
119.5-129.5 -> 129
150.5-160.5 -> 159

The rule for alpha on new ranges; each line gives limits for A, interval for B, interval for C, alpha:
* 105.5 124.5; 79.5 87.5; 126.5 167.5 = 4.6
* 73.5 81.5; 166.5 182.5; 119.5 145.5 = 4.4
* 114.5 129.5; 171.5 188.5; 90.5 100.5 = 7.1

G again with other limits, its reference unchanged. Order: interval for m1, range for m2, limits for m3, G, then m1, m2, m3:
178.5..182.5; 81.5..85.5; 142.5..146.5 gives -0.01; 0.01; -0.21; 0.05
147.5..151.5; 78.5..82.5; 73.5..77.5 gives 0.13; 0.11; -0.30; -0.32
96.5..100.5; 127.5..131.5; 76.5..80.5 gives -0.10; -0.30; 0.00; -0.34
